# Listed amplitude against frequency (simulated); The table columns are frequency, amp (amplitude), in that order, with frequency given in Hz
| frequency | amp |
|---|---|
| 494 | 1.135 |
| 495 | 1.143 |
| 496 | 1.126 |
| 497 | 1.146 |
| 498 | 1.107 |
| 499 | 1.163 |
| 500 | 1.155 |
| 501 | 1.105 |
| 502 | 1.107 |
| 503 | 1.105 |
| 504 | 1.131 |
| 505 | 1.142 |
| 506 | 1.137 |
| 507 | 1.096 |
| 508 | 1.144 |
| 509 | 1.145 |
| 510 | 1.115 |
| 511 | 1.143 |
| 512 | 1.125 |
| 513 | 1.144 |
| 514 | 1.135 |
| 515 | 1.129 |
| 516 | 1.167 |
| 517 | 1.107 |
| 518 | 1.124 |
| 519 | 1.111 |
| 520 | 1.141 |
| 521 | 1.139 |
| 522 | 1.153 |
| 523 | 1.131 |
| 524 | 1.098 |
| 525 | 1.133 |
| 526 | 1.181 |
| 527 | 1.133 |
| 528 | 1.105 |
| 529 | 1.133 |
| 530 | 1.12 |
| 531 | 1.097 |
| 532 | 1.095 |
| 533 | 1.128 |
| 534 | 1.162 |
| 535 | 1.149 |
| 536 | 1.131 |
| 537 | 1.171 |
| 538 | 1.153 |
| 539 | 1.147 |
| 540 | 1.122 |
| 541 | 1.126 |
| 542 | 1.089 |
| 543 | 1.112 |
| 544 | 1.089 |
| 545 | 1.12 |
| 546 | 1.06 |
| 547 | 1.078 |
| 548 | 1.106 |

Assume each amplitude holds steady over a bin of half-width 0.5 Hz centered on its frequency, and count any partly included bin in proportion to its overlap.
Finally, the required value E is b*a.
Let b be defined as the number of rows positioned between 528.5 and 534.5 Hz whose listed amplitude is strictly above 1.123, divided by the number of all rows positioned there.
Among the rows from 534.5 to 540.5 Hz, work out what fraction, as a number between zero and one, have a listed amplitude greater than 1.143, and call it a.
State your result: 0.3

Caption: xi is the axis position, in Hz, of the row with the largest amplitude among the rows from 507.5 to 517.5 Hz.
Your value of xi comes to 516 Hz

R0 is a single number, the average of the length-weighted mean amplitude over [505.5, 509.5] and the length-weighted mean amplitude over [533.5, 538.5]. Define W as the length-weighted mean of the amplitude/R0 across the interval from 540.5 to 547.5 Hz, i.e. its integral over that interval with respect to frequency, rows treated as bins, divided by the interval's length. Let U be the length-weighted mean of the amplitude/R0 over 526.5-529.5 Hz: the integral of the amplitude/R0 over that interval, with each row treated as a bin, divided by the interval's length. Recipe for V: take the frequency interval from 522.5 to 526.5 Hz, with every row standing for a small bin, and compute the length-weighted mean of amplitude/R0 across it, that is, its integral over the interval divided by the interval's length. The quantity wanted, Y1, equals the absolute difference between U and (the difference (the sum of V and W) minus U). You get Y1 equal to 0.01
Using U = 0.98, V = 0.99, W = 0.960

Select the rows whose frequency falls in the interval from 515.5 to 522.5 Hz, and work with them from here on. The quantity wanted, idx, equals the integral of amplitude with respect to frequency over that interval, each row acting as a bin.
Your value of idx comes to 7.9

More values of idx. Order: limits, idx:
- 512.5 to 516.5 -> 4.6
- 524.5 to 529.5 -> 5.7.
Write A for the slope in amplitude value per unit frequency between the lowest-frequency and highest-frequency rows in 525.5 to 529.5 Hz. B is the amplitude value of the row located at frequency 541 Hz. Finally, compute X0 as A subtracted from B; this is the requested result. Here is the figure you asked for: 1.14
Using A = -0.016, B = 1.126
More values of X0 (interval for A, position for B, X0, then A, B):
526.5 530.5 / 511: 1.15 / -0.004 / 1.143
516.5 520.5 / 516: 1.16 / 0.011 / 1.167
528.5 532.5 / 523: 1.14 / -0.013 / 1.131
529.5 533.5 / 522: 1.15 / 0.003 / 1.153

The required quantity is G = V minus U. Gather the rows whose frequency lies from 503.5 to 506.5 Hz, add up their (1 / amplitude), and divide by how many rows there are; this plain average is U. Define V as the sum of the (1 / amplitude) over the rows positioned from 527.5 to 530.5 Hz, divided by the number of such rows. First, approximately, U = 0.880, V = 0.893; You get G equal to 0.014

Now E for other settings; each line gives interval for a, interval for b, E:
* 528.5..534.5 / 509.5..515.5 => 0.1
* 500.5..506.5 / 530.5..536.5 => 0.0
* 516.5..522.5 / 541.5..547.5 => 0.0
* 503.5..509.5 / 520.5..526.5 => 0.3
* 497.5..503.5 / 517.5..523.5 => 0.3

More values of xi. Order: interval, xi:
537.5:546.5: 538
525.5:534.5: 526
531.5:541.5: 537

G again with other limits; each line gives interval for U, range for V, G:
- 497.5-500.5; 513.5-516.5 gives -0.002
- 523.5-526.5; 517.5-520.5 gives 0.009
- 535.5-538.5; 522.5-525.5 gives 0.024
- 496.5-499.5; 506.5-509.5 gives 0.008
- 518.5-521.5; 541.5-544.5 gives 0.027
